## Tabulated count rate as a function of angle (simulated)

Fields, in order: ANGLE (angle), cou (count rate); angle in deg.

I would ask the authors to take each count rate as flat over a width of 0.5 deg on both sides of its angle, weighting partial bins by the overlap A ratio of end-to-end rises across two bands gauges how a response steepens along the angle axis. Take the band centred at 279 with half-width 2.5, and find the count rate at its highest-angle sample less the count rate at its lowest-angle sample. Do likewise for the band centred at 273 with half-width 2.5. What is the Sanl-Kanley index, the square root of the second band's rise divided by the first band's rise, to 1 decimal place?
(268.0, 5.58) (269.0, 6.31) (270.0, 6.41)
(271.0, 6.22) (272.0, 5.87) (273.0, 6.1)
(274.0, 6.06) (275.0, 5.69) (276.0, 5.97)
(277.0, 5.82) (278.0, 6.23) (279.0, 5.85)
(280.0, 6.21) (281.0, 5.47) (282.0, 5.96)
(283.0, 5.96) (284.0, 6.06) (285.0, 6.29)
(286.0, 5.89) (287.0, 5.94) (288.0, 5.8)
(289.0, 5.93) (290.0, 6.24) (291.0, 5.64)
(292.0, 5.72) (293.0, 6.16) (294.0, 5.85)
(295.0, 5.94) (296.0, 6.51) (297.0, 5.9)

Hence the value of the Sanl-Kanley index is 1.2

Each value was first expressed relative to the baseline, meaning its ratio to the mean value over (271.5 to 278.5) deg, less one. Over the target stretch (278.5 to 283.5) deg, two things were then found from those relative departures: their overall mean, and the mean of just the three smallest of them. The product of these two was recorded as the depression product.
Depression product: 0.0004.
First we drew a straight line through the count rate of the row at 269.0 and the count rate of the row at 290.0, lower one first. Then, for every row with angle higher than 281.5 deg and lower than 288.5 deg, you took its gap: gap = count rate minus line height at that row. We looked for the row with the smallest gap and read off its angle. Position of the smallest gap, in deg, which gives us 288.0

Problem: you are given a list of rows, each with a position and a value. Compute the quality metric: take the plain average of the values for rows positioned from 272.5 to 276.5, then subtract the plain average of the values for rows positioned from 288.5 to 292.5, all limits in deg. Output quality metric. 0.07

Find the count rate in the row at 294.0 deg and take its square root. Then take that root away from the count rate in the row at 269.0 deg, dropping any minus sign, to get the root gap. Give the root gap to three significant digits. 3.89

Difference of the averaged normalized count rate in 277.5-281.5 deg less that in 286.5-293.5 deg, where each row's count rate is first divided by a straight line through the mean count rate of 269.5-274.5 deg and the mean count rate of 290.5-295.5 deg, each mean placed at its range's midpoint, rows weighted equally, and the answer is -0.019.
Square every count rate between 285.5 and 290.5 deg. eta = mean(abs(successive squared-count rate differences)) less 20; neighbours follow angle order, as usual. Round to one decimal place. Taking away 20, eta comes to -18.1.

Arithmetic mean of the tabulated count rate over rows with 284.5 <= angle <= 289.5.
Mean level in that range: 5.97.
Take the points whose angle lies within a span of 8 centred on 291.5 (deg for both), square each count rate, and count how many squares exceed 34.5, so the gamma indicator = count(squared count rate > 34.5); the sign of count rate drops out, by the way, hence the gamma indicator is 4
